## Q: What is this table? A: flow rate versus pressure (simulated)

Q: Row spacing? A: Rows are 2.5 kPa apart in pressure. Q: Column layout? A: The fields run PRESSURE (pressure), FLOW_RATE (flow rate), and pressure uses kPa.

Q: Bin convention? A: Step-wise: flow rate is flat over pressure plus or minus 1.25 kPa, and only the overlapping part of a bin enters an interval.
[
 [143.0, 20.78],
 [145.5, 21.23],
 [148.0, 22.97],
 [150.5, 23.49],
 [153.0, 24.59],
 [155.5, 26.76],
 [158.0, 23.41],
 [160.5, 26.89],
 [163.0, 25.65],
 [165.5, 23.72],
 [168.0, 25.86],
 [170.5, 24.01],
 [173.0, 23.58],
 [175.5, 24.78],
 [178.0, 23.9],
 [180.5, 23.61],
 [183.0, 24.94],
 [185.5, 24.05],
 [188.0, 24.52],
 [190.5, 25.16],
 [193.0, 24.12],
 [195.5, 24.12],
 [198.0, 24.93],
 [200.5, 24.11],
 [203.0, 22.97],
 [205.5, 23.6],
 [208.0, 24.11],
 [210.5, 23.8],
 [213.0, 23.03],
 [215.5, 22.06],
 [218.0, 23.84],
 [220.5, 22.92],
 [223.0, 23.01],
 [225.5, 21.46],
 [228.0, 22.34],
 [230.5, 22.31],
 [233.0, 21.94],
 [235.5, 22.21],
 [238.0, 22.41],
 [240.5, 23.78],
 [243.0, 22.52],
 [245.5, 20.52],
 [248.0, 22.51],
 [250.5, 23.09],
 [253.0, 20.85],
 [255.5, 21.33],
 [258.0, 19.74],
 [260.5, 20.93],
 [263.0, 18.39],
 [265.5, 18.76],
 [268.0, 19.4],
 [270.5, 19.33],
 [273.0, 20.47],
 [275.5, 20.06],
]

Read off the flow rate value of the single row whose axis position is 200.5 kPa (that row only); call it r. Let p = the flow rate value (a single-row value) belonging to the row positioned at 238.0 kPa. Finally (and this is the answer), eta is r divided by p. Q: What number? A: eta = 1.08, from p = 22.41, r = 24.11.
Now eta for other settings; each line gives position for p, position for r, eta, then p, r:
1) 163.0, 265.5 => 0.73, 25.65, 18.76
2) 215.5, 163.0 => 1.16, 22.06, 25.65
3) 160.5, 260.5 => 0.78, 26.89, 20.93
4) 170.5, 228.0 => 0.93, 24.01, 22.34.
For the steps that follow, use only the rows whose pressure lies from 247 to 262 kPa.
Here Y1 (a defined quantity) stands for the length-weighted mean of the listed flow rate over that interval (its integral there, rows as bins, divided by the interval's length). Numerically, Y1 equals 21.3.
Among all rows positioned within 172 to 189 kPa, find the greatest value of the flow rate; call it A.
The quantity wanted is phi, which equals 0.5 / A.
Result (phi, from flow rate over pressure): 0.0200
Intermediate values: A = 24.94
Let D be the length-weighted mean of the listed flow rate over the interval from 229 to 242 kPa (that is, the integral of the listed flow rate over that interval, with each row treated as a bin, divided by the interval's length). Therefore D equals 22.5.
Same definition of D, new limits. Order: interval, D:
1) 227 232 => 22.3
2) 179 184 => 24.2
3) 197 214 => 23.8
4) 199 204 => 23.6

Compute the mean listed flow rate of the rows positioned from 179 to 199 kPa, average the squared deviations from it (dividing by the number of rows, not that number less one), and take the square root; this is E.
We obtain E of 0.5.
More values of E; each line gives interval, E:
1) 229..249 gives 0.8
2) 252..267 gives 1.1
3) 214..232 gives 0.7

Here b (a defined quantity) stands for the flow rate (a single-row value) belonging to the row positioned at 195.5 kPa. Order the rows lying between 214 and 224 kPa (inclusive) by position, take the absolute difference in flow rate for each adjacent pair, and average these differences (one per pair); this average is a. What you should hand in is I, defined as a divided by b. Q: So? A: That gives 0.039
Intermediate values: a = 0.9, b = 24.12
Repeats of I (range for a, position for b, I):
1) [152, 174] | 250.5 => 0.090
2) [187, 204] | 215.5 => 0.034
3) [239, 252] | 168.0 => 0.056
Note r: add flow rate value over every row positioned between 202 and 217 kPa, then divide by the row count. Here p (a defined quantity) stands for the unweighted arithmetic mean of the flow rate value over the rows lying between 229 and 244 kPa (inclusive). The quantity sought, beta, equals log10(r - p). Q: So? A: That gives -0.1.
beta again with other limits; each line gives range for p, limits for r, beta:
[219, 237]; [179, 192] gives 0.3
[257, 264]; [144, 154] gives 0.5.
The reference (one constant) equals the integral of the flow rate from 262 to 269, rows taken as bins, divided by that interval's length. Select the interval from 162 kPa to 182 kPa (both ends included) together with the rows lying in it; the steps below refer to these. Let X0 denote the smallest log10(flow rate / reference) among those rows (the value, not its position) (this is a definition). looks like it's 0.097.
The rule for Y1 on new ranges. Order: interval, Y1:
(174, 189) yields 24.3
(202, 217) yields 23.3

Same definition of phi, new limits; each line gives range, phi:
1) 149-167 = 0.0186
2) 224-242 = 0.0210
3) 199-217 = 0.0207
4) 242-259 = 0.0217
